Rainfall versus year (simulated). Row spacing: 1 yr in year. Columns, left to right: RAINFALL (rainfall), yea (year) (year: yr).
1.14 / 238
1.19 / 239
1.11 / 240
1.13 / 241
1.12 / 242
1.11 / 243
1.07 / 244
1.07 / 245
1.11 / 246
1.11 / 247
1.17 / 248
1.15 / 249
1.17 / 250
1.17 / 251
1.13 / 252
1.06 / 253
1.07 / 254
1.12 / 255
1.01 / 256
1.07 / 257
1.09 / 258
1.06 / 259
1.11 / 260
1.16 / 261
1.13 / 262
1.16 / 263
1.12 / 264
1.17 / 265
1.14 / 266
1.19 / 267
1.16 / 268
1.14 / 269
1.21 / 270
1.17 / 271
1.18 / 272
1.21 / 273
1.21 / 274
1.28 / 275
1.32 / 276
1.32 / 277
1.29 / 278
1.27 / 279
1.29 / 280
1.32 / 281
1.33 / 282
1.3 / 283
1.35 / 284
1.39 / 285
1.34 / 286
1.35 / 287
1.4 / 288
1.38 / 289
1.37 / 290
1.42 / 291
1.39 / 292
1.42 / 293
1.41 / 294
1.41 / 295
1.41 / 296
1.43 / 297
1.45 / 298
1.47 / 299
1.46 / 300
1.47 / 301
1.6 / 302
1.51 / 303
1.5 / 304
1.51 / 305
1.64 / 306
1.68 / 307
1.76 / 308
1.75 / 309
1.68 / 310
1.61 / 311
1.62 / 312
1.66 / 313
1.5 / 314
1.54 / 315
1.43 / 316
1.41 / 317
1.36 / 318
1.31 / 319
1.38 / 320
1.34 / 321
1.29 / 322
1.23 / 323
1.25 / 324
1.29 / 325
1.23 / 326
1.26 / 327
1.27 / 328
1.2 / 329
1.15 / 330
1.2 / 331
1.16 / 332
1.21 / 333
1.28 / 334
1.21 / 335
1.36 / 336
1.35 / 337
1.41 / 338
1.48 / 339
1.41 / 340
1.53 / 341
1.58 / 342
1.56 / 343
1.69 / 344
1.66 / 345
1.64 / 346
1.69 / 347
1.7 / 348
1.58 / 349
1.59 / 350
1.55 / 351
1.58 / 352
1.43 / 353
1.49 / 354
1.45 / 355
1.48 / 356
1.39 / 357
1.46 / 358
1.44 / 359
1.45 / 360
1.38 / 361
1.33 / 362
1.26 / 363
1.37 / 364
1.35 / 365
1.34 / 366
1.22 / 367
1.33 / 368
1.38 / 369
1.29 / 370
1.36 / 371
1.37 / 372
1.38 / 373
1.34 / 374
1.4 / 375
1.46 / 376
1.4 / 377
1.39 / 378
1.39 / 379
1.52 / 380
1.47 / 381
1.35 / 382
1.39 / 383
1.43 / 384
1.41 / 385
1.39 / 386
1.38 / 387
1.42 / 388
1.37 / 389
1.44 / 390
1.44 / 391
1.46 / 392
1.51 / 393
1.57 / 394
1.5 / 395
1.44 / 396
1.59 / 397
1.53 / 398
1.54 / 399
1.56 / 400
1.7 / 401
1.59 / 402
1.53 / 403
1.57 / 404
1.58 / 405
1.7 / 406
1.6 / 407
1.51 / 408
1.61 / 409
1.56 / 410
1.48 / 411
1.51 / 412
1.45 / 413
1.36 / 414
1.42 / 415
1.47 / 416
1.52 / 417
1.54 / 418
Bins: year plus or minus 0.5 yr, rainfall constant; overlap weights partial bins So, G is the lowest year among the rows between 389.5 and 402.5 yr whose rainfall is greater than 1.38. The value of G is 390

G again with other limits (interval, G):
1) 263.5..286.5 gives 285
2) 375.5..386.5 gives 376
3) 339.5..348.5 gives 340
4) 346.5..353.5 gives 347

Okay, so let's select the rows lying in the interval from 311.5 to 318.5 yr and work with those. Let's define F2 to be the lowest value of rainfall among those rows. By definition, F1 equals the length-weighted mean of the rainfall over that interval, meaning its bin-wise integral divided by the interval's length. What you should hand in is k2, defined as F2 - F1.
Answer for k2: -0.143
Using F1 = 1.50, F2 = 1.36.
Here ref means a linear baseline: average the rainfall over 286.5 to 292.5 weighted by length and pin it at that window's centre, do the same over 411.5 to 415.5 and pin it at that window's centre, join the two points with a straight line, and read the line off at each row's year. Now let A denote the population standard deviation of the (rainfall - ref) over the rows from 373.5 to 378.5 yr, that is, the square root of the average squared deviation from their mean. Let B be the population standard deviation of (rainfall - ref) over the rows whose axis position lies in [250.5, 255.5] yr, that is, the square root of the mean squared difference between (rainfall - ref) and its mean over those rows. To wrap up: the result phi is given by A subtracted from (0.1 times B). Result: -0.034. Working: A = 0.038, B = 0.041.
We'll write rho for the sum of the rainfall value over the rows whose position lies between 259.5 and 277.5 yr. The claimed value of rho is 21.4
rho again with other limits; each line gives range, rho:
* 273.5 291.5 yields 23.9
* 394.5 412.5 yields 28.1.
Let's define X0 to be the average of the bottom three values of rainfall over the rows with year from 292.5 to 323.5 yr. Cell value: 1.28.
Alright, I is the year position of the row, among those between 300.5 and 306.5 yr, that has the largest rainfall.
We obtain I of 306 yr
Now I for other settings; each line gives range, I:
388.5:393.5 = 393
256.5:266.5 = 265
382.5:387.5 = 384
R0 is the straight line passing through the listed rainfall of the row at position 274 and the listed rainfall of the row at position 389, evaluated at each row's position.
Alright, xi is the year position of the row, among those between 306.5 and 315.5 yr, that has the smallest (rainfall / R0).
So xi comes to 314 yr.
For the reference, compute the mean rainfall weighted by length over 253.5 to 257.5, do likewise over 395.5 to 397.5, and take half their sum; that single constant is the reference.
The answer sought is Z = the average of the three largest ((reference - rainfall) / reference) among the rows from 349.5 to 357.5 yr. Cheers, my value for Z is -0.10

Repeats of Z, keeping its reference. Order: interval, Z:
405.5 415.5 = -0.09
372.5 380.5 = -0.06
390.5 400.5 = -0.12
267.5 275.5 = 0.10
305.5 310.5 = -0.29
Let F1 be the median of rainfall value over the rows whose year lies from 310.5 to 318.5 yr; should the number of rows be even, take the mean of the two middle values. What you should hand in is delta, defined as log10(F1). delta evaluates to 0.182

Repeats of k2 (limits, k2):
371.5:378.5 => -0.051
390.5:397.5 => -0.061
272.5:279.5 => -0.061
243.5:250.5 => -0.051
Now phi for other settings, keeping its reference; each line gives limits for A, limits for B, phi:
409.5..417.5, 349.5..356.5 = -0.053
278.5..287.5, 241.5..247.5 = -0.031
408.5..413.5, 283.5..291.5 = -0.055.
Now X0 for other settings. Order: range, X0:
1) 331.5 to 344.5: 1.19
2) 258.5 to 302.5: 1.10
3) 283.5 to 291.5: 1.35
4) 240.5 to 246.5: 1.08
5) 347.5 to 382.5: 1.26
